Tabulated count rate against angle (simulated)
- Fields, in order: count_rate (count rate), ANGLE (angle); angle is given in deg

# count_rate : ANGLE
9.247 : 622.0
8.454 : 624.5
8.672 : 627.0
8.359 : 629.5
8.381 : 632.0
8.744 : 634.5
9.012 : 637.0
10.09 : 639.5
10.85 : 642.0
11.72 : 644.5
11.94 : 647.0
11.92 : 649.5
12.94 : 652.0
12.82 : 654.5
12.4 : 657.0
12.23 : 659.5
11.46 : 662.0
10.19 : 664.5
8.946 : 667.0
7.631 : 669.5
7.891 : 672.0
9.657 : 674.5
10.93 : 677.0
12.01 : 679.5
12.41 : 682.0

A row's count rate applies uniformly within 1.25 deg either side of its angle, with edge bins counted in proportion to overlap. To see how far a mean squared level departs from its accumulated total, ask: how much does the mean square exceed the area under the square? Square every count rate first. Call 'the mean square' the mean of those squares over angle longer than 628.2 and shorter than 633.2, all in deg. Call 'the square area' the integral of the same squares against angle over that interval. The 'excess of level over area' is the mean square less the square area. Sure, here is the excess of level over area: -280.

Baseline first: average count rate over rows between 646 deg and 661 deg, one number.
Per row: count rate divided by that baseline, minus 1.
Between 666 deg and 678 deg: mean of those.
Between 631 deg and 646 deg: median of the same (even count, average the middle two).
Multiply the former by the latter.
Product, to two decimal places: 0.06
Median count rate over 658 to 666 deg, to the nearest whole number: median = 11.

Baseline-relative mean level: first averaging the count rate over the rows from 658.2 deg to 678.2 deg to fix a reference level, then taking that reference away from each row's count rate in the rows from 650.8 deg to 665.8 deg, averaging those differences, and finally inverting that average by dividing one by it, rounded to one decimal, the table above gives 0.5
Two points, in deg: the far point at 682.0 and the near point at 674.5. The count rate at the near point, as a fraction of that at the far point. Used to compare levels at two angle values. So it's 0.78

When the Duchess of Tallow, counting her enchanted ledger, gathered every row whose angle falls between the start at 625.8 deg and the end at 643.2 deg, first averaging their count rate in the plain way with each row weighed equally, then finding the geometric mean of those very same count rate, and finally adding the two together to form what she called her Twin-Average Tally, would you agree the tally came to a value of 18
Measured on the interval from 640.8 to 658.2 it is 24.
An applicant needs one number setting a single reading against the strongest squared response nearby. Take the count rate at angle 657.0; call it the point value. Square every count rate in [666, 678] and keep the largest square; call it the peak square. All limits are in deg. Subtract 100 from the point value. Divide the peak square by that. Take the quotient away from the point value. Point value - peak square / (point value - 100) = 13.8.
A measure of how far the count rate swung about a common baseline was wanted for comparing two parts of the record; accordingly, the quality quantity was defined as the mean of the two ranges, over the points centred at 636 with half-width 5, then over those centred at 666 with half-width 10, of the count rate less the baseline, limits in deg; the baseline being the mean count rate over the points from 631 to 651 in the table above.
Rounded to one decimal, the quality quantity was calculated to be 3.2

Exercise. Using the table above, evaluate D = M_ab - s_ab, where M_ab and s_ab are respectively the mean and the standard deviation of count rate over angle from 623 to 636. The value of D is 8.4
